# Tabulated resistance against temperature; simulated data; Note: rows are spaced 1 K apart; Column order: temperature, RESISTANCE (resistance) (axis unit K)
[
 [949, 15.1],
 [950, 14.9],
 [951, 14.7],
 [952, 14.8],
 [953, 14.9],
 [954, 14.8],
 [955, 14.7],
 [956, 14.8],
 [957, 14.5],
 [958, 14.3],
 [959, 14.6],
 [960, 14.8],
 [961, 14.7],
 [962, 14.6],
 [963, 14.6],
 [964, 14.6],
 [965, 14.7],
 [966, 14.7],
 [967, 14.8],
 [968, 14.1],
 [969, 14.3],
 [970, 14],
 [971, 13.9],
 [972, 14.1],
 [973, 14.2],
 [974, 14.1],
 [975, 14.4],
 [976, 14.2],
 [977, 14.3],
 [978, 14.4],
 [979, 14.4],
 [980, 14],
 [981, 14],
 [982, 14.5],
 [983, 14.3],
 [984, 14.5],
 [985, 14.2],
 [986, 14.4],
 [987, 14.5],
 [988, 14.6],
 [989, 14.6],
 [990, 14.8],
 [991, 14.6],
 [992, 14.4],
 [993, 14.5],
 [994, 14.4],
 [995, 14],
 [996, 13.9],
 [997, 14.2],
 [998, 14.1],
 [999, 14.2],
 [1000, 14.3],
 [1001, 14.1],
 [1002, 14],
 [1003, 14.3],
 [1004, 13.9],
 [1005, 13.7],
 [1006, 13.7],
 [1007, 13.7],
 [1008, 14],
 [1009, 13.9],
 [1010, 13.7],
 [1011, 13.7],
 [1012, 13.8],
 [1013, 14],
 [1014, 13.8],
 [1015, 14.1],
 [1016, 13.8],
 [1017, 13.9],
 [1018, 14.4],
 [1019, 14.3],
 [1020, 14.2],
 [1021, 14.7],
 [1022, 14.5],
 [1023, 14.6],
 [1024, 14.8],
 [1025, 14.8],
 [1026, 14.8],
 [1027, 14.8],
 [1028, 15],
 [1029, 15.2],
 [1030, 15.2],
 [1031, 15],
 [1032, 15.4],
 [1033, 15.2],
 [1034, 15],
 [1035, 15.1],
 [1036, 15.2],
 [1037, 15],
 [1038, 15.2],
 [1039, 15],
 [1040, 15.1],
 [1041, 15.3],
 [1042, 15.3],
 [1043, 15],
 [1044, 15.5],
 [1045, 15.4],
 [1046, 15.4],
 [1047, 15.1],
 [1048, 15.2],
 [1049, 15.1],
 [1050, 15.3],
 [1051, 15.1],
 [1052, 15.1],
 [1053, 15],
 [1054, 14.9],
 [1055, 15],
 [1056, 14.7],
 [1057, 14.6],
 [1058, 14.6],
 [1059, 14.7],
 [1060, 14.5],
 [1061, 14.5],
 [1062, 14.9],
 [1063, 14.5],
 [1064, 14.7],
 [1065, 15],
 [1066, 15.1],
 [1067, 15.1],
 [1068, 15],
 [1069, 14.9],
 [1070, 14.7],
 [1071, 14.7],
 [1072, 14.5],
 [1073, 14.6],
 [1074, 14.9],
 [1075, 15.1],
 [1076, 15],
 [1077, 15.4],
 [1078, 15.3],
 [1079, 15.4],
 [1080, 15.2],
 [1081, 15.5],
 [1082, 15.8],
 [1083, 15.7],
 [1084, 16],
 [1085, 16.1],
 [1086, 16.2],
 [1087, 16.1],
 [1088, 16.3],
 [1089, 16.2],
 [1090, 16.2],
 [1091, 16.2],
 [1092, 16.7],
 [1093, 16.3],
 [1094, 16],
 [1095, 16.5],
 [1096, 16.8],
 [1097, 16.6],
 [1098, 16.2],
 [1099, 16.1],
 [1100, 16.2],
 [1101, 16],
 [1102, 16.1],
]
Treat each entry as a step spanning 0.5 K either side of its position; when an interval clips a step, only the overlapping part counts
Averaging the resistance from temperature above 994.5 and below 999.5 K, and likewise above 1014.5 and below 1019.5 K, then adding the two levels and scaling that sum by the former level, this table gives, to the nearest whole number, 397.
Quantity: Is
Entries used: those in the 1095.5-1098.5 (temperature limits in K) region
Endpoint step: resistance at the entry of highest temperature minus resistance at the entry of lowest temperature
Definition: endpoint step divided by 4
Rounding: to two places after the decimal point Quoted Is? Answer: -0.15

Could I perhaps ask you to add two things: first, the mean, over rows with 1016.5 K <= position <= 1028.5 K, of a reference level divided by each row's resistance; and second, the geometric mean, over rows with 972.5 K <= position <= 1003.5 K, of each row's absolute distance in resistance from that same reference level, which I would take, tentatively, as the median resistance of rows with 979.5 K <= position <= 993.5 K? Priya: 1.00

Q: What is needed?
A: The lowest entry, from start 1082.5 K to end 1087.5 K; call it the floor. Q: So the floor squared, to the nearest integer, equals 246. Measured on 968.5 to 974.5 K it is 193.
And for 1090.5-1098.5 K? 256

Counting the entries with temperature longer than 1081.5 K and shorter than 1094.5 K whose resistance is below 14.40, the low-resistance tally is 0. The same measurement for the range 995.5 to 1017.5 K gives 22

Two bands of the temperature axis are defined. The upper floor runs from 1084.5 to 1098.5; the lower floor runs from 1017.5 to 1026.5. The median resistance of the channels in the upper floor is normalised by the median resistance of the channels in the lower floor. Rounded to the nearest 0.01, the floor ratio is 1.11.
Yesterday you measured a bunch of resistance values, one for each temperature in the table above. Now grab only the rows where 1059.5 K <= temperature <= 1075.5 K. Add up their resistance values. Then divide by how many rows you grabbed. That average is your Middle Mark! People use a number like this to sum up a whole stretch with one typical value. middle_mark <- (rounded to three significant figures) 14.8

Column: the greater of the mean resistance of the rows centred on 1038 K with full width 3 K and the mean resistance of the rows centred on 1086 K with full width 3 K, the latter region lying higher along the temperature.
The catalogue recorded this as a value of 16.1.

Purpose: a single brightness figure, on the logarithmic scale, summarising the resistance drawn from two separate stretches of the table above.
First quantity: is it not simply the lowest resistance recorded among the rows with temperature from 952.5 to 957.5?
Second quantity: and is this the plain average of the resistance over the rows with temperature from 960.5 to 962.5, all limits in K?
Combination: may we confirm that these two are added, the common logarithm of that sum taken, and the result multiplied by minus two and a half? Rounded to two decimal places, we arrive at -3.66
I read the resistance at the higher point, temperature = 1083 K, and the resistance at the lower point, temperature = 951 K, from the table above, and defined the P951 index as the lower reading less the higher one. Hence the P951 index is -1.00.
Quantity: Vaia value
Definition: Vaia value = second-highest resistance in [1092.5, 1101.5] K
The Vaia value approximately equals 16.6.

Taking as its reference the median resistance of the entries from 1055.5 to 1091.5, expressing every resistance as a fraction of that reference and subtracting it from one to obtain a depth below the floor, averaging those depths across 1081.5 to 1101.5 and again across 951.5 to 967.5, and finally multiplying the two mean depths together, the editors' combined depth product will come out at -0.0019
